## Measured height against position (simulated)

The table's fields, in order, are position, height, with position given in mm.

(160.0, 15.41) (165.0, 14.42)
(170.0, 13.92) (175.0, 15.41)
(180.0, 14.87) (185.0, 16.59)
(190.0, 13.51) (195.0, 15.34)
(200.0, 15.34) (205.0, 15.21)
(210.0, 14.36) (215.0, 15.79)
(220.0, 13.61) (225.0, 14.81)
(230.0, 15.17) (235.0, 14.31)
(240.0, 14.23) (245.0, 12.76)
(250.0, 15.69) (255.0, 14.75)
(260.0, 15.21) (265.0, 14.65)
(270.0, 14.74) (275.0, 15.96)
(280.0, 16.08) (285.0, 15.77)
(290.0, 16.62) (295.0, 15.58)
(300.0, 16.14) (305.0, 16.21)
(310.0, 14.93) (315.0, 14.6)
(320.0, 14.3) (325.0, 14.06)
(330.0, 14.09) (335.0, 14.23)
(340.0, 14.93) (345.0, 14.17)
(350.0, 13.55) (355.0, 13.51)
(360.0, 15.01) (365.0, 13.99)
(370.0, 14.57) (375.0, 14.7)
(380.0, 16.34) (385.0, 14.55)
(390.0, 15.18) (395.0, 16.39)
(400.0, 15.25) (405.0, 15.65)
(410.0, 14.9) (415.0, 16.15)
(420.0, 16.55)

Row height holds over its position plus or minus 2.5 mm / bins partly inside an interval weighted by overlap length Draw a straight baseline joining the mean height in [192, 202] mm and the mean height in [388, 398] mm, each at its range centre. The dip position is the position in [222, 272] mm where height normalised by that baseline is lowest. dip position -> 245.0 mm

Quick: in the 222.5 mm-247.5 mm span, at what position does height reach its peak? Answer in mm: 230.0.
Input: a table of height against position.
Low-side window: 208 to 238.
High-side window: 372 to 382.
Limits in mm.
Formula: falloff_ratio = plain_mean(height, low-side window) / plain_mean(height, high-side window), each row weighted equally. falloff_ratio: 0.95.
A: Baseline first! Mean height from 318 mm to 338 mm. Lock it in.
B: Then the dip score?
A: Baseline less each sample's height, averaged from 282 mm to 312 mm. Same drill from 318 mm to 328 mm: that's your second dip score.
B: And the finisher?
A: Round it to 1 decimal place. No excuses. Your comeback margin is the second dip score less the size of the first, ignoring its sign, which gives -1.7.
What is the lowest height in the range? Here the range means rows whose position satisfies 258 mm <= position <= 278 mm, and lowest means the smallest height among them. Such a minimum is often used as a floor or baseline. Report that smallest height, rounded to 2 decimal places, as 14.65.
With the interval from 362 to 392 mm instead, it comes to 13.99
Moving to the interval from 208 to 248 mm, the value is 12.76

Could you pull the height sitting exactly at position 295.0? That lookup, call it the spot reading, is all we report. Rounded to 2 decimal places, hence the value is 15.58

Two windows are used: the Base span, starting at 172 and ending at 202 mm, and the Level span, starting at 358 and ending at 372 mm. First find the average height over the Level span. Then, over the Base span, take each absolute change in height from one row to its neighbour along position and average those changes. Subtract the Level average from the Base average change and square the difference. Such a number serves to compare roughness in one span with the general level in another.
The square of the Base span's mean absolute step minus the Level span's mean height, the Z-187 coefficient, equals 171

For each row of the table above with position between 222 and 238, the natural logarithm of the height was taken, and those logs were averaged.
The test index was 2.69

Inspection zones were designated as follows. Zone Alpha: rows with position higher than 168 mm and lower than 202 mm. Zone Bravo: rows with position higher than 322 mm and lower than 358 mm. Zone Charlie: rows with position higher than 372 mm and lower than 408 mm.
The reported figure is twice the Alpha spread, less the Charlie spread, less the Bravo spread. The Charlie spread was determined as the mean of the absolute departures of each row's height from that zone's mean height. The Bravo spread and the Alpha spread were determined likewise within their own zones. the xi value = 0.63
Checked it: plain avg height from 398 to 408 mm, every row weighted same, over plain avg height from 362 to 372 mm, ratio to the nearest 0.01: 1.08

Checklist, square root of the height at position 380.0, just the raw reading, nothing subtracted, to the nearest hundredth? 4.04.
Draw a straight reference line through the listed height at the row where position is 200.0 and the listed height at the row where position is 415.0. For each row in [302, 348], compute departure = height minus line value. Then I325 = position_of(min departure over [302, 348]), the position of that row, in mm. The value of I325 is 325.0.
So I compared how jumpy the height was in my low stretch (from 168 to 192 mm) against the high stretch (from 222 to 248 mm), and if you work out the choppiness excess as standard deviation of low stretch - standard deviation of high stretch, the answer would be 0.3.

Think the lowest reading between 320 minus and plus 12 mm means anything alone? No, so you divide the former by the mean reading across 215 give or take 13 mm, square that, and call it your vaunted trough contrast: 0.91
